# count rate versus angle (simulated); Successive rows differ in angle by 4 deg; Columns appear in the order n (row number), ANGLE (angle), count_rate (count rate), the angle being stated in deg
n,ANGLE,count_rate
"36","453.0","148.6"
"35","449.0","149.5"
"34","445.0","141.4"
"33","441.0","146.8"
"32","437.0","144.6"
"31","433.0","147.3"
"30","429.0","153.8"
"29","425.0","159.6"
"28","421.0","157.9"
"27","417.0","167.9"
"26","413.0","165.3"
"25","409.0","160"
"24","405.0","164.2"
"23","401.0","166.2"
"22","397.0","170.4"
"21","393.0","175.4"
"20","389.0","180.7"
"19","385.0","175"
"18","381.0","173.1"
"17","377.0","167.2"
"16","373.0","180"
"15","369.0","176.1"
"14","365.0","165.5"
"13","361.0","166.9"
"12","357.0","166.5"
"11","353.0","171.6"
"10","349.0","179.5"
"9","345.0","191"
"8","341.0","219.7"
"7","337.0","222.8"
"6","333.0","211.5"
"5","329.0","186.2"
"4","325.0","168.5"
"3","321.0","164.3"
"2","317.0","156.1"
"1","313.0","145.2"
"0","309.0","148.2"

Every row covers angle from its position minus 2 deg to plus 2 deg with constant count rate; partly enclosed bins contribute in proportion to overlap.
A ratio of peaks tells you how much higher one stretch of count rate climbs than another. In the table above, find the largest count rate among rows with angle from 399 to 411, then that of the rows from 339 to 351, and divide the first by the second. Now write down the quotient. 0.76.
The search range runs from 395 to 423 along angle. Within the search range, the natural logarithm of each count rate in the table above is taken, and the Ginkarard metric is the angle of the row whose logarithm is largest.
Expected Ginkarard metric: 397.0 deg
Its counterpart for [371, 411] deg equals 389.0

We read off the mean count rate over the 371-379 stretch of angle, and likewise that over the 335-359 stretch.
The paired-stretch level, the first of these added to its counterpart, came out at 365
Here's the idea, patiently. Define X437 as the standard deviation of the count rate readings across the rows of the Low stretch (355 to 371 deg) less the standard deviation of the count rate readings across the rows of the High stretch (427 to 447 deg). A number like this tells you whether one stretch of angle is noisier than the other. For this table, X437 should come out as 0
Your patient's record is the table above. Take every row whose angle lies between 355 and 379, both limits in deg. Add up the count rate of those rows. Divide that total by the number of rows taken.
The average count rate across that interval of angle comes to 170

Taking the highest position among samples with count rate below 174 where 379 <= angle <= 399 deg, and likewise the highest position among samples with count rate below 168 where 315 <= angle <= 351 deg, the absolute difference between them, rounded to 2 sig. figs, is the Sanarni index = 76 deg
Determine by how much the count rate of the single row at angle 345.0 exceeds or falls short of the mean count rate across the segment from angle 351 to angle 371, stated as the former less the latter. 22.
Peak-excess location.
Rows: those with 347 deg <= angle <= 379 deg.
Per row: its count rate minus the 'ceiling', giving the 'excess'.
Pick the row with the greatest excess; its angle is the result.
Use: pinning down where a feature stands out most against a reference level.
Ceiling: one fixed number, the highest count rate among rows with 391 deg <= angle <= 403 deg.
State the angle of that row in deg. 373.0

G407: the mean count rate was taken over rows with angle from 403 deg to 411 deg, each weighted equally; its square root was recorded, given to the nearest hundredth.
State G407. 12.73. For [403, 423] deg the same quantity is 12.77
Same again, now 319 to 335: 13.51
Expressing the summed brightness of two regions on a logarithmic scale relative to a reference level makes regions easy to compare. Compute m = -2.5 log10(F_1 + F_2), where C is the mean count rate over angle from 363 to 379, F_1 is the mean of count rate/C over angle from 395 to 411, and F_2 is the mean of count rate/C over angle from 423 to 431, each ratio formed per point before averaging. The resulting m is -0.68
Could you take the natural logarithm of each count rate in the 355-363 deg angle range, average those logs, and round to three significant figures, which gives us 5.12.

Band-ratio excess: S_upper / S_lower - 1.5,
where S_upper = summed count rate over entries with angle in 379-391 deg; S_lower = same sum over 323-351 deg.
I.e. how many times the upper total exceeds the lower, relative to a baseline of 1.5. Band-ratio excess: -1.1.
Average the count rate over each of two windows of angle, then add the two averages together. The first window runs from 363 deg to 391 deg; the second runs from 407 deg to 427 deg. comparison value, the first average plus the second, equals 336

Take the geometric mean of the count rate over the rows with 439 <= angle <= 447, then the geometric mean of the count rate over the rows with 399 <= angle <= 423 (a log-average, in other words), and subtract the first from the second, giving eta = 19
